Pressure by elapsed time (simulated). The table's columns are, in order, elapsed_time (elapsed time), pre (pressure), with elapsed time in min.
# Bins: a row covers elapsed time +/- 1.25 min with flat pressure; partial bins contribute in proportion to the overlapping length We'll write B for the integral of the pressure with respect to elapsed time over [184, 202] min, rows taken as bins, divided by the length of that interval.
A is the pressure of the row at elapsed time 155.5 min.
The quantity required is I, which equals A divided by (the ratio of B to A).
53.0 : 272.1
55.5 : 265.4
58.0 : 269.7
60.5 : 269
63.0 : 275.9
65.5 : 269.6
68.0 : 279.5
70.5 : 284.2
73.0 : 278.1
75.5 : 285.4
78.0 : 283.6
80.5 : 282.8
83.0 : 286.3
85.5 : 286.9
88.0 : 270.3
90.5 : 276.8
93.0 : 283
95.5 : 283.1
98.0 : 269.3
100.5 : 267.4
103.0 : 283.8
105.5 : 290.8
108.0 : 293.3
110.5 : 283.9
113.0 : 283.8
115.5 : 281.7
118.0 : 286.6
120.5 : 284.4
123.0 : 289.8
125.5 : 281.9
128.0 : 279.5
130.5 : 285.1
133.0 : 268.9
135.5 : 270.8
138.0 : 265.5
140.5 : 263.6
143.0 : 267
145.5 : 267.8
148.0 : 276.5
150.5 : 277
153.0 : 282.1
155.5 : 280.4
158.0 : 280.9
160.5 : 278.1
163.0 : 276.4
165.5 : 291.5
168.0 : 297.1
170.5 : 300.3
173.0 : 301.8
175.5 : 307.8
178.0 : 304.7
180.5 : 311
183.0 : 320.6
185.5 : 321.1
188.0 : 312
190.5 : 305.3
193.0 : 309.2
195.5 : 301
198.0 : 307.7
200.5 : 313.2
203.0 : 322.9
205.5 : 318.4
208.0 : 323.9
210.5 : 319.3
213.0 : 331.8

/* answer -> 253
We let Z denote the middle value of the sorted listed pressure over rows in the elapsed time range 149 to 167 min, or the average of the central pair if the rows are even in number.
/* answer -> 280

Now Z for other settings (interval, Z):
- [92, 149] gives 282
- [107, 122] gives 284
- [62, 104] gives 283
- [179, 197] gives 311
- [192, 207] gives 311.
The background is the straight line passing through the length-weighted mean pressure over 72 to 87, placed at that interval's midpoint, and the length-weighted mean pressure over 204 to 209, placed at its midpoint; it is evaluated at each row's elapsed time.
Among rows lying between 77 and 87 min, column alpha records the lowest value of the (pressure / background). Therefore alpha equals 1.00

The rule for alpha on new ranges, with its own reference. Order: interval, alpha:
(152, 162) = 0.90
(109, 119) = 0.96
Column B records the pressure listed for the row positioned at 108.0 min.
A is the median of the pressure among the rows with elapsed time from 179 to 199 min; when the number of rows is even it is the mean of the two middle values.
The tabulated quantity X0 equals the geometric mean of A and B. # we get 302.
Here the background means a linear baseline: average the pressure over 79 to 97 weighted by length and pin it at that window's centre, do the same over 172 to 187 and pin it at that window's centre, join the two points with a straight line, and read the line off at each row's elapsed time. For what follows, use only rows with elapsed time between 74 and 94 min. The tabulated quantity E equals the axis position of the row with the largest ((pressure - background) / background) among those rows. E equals 75.5 min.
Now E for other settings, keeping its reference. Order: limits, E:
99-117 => 108.0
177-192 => 183.0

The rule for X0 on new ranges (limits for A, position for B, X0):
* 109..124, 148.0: 280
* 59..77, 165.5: 285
